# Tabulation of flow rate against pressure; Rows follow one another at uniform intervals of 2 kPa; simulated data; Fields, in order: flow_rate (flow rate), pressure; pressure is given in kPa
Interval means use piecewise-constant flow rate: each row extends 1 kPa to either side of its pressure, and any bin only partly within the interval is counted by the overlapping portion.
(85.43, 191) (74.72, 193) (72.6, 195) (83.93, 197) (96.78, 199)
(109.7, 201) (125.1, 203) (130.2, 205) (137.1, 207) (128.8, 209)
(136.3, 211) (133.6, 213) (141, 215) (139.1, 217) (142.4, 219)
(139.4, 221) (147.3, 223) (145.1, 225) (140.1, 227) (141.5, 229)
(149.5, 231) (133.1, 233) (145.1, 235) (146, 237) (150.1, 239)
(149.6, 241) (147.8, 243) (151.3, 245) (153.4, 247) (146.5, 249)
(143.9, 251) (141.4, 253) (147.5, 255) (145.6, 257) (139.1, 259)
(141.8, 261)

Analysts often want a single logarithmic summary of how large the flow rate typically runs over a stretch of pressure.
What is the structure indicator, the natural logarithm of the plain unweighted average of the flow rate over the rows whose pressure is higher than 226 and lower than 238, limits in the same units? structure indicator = 4.96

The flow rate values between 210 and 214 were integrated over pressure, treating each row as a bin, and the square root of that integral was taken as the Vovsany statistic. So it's 23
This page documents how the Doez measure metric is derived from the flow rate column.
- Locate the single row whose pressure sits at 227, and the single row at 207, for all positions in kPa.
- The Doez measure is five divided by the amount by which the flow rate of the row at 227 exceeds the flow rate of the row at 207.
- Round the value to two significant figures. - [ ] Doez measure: 1.7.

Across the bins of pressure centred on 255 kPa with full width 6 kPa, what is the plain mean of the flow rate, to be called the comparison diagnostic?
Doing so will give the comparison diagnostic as 145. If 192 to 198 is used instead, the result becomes 77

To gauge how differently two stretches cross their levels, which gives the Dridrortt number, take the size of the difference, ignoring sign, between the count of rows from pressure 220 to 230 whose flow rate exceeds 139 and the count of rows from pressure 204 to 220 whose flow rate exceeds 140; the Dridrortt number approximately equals 3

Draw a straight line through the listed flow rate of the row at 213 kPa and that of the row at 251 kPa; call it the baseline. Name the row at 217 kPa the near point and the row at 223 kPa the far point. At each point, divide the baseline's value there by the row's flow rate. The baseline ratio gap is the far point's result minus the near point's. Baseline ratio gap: -0.04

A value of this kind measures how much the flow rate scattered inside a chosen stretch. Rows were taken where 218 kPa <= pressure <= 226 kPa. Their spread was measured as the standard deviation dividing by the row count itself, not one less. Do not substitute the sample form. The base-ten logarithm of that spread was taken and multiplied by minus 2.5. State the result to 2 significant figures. -1.2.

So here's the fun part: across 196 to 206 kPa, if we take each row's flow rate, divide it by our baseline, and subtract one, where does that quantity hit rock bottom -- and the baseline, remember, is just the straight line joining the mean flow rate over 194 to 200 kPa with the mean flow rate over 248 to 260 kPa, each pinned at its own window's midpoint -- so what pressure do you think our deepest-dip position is 197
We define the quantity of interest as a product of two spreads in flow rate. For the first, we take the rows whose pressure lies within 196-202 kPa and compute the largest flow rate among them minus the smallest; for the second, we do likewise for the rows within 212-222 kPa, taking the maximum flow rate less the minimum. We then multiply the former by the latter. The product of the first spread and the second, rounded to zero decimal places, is 227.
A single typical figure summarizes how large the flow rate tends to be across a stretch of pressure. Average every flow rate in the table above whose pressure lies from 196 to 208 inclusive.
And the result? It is 114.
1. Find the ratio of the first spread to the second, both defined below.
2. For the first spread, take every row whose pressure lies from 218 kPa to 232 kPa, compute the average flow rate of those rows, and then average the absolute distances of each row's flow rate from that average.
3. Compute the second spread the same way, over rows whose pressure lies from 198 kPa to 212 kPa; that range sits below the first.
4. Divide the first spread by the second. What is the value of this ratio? 0.27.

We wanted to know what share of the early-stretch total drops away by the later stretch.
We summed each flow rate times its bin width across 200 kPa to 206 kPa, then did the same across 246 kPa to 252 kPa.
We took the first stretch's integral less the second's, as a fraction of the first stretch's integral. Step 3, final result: -0.22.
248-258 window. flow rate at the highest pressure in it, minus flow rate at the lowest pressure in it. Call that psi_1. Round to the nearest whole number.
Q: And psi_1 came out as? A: -1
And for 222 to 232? 2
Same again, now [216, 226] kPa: 6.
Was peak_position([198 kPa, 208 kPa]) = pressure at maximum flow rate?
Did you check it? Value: 207 kPa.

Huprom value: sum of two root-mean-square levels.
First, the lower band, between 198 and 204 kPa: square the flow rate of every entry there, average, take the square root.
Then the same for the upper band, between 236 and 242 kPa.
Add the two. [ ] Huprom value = 260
